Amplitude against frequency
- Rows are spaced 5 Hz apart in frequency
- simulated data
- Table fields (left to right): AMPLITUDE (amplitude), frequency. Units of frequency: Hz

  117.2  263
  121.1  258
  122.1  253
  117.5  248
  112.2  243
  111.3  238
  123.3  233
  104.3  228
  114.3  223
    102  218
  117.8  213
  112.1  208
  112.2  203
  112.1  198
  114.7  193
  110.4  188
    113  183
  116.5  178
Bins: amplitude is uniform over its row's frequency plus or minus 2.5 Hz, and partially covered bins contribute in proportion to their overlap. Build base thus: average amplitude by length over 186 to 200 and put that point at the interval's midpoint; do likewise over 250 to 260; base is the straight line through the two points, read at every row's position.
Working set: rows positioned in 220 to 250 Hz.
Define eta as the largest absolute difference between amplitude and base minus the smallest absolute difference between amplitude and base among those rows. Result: 10.7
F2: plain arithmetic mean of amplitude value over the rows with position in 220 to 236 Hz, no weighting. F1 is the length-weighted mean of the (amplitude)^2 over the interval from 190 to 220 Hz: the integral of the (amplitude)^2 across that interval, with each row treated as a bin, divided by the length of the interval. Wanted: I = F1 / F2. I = 110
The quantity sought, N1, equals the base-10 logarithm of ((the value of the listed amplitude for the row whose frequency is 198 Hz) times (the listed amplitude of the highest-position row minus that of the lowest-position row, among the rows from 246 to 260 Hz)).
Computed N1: 2.61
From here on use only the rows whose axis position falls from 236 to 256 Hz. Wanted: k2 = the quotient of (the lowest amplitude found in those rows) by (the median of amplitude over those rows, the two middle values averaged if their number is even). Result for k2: 0.969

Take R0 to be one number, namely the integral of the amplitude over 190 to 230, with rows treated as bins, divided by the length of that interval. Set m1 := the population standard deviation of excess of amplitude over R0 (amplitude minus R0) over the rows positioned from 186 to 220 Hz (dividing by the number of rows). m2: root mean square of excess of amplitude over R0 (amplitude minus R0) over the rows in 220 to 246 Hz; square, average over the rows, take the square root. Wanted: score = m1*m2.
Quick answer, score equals 29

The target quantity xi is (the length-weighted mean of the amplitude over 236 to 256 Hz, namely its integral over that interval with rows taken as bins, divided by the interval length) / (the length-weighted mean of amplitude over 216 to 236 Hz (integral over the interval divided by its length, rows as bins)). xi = 1.04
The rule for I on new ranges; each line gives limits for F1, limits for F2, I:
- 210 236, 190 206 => 112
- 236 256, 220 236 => 118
